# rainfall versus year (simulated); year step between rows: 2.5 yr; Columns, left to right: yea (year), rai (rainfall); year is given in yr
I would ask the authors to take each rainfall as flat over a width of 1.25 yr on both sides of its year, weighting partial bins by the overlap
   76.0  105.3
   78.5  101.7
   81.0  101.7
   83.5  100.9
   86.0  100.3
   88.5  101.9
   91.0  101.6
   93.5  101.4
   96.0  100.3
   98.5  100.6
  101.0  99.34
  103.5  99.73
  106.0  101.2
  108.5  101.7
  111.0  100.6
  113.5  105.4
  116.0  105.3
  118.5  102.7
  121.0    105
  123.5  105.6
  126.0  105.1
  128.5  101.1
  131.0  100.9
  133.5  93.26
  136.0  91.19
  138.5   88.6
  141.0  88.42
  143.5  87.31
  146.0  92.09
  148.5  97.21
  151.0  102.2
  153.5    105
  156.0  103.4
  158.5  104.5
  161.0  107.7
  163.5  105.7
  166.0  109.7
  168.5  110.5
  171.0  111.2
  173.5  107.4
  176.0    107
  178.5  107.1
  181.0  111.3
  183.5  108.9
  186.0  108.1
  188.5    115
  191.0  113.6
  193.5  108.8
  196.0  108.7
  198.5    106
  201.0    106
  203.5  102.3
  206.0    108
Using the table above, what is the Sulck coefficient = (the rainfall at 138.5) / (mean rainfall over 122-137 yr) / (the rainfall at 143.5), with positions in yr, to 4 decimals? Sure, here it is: 0.0102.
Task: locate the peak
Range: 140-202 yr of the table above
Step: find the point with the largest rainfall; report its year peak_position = 188.5 yr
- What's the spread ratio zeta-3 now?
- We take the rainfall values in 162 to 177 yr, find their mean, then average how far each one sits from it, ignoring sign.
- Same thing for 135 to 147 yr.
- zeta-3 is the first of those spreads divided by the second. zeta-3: 1.1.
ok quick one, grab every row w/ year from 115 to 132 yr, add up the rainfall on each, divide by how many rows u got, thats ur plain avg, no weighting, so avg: 104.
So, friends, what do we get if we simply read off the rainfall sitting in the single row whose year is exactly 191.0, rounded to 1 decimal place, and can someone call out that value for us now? 113.6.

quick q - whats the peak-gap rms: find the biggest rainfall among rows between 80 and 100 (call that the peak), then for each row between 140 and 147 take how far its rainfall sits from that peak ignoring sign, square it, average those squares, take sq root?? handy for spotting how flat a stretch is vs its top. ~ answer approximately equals 13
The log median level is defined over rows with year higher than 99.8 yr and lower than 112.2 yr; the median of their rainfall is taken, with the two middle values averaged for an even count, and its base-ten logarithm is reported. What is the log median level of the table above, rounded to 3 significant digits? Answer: 2.00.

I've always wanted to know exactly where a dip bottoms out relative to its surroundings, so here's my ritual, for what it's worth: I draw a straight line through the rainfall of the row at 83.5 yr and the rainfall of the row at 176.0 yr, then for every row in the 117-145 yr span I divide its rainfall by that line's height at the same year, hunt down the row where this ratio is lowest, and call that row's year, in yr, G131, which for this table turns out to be 143.5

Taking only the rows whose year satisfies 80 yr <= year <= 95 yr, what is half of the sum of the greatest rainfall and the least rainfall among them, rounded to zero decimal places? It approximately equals 101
